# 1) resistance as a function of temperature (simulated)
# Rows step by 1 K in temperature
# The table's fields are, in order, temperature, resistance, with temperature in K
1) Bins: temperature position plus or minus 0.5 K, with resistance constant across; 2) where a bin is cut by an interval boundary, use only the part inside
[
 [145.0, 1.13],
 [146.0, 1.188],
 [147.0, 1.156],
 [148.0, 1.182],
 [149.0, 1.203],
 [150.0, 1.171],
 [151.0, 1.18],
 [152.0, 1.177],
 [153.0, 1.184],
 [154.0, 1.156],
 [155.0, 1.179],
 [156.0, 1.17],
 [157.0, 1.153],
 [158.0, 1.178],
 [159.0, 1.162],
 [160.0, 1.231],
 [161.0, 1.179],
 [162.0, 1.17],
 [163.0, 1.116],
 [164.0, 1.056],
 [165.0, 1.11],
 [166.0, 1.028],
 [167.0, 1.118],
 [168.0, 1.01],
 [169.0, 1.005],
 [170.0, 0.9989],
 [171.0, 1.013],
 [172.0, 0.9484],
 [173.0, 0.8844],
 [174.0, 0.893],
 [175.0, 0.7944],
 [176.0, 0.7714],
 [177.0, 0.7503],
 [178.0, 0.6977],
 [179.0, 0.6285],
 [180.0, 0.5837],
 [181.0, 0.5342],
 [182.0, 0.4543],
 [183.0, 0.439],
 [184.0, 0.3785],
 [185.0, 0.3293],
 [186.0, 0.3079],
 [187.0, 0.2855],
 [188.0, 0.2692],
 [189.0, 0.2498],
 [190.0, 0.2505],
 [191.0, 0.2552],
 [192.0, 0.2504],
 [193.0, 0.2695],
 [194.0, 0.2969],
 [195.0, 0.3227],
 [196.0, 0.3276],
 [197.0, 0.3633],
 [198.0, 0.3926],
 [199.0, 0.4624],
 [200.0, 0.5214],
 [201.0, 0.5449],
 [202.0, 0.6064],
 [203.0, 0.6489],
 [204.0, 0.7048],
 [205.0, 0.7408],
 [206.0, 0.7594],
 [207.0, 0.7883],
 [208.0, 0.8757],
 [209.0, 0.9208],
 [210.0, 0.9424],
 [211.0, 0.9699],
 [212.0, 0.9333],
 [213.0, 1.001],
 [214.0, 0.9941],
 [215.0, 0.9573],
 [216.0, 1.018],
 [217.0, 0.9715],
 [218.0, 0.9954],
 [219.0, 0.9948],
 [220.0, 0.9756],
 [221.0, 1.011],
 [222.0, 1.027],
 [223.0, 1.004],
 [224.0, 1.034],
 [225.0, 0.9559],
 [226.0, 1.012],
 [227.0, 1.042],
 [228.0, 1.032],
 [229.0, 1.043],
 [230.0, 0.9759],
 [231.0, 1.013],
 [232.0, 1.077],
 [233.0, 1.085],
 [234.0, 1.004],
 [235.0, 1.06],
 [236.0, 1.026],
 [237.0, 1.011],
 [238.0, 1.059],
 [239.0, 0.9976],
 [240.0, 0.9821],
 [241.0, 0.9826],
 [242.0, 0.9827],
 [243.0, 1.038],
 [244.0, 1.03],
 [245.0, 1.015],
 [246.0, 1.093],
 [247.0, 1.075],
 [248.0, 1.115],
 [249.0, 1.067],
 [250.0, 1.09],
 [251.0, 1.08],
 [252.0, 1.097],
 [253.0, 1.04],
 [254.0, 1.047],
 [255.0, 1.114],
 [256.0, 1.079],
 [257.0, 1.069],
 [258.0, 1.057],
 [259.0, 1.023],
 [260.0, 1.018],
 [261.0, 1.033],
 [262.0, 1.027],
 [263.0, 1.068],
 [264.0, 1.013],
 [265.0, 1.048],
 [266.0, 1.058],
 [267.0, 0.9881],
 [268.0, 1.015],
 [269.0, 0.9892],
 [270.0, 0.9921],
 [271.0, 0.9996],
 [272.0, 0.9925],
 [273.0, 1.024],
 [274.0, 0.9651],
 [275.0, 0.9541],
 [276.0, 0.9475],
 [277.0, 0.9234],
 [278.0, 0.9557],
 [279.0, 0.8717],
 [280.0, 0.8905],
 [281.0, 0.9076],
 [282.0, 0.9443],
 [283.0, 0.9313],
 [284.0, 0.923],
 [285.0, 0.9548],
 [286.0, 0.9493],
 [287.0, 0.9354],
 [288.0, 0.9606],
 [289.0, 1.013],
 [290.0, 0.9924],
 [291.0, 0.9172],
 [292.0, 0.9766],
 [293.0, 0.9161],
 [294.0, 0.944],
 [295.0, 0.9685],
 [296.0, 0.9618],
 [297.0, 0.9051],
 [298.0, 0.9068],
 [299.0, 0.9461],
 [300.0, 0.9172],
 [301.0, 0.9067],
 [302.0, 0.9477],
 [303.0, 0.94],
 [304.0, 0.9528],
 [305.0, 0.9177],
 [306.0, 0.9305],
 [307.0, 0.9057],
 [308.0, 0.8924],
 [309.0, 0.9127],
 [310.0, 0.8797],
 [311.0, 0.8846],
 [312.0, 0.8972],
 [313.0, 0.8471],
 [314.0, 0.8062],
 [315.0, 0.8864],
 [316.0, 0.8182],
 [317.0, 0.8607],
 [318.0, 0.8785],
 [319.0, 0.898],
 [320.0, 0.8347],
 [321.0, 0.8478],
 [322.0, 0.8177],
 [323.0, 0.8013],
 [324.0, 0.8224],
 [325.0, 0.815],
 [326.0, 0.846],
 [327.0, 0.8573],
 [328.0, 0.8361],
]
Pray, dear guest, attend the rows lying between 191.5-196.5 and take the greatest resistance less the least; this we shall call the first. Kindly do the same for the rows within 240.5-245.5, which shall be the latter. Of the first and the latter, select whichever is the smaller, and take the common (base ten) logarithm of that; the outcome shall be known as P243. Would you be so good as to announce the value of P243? -1.26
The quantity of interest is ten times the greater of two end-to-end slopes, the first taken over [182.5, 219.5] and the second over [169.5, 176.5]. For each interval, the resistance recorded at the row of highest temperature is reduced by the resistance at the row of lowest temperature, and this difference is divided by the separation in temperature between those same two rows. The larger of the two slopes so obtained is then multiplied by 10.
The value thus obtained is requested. 0.15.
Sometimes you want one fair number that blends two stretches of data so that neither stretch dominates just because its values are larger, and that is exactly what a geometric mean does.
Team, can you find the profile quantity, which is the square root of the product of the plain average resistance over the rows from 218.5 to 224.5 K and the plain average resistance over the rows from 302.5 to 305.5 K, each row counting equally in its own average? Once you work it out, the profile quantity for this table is 0.97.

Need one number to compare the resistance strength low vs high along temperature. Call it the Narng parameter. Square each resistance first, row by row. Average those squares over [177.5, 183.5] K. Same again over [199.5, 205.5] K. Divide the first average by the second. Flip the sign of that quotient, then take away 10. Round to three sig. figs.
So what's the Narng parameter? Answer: -10.8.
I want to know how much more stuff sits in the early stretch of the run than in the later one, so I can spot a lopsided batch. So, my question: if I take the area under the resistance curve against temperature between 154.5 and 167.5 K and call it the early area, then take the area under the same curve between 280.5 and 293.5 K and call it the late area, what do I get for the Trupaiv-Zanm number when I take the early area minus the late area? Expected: 2.5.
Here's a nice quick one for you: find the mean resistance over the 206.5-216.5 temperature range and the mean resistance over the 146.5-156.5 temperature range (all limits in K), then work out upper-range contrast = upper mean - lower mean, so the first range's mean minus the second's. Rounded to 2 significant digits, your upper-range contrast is -0.24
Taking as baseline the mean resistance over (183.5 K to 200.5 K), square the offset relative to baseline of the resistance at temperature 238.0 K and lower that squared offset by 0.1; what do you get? 0.438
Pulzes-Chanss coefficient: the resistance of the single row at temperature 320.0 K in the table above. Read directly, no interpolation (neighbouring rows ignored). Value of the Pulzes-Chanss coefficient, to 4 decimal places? 0.8347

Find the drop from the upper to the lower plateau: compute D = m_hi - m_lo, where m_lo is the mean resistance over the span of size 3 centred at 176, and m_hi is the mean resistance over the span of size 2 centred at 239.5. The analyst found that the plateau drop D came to 0.22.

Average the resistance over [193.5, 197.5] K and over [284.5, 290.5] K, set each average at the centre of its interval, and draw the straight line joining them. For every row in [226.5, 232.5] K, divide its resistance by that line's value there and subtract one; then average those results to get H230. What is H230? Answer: 0.83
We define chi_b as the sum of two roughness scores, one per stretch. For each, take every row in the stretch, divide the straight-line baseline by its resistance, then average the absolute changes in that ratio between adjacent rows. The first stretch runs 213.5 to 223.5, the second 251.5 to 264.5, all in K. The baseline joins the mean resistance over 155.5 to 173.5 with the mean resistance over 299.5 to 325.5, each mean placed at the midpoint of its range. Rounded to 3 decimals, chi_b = 0.054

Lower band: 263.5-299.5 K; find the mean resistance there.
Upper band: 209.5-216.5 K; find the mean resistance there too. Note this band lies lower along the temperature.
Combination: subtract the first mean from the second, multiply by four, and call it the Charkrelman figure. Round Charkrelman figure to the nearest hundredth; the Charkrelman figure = 0.05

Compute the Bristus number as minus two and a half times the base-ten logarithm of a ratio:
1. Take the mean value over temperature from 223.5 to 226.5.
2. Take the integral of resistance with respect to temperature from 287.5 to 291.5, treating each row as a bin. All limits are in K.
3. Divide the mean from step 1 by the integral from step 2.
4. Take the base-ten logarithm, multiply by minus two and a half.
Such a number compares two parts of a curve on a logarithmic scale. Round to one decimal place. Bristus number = 1.5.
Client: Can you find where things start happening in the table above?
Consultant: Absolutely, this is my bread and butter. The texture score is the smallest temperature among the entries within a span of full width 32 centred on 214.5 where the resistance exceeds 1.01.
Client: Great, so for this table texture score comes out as 216.0 K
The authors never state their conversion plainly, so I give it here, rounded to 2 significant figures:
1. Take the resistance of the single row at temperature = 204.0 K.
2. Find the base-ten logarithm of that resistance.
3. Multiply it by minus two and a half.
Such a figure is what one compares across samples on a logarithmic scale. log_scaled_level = 0.38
